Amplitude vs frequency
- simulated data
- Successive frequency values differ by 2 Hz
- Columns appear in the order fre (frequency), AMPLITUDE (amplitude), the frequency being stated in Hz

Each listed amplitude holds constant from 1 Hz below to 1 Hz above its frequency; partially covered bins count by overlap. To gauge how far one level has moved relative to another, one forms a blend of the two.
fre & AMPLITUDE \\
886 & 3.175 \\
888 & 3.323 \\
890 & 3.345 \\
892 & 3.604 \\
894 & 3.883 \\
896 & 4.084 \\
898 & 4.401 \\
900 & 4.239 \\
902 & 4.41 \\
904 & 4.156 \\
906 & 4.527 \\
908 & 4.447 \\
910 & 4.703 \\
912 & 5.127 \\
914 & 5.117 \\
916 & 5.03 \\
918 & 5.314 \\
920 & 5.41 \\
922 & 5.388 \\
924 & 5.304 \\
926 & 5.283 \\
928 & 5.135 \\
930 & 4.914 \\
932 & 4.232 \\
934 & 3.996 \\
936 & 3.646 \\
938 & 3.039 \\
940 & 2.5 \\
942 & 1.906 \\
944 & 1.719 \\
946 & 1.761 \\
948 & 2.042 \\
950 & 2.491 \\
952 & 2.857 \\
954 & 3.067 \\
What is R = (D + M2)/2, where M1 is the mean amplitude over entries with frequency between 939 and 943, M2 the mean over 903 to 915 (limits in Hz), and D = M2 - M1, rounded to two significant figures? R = 3.6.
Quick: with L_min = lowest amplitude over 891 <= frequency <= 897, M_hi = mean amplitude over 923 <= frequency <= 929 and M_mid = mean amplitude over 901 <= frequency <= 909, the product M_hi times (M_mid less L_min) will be 4.1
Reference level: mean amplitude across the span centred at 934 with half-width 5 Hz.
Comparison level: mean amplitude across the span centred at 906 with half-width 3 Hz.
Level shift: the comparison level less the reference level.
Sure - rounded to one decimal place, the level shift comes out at 0.4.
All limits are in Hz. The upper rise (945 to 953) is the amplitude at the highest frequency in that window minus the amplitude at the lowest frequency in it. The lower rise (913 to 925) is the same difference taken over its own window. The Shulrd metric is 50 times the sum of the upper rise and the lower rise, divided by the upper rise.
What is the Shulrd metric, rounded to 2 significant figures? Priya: 59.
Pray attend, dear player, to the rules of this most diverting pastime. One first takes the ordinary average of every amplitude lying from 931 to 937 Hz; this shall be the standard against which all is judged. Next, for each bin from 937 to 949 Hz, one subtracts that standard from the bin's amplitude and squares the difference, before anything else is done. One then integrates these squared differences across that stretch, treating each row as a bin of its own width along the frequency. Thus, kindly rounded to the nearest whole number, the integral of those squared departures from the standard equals 41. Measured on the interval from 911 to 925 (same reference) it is 23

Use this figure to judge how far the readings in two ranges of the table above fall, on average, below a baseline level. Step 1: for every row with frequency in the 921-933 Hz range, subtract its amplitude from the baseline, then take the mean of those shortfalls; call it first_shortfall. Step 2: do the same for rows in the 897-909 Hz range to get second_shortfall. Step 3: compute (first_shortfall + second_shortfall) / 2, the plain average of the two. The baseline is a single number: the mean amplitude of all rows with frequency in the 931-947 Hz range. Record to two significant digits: -1.9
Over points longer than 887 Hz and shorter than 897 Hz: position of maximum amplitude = 896 Hz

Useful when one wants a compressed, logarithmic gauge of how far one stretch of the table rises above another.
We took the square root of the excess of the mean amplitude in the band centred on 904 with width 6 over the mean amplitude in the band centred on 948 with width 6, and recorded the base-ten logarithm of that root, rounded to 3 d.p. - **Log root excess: 0.178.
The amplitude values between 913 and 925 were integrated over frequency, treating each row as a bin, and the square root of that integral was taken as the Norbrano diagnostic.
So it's 7.9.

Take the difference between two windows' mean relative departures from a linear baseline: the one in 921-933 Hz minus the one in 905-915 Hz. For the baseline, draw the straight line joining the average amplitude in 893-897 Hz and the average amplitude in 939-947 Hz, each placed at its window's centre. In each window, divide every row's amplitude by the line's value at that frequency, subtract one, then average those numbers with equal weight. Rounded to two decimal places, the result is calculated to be 0.48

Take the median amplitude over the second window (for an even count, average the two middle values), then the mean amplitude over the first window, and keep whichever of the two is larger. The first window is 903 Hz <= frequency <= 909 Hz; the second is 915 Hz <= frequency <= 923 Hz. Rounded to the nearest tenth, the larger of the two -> 5.4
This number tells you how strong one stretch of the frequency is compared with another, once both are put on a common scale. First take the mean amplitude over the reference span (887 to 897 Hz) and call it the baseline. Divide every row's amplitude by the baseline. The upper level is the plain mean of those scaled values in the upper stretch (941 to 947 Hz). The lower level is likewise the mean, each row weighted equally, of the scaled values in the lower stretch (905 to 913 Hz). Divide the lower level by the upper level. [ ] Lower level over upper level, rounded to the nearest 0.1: 2.6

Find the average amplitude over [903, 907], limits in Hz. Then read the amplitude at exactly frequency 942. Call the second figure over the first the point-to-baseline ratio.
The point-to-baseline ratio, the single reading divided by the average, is 0.44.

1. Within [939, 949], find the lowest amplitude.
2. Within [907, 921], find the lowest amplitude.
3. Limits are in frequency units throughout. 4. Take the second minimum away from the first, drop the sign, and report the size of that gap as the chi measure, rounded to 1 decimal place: 2.7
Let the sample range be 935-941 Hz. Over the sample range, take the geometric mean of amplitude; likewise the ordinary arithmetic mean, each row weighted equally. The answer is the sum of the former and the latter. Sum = 6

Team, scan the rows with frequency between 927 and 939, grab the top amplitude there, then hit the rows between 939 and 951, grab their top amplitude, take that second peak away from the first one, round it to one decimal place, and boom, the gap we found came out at 2.6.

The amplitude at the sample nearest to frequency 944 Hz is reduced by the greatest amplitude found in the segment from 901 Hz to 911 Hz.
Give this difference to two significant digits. -3.0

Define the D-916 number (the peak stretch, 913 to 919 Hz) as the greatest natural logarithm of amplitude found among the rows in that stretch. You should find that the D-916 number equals 1.7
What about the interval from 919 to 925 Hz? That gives 1.7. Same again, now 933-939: 1.4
